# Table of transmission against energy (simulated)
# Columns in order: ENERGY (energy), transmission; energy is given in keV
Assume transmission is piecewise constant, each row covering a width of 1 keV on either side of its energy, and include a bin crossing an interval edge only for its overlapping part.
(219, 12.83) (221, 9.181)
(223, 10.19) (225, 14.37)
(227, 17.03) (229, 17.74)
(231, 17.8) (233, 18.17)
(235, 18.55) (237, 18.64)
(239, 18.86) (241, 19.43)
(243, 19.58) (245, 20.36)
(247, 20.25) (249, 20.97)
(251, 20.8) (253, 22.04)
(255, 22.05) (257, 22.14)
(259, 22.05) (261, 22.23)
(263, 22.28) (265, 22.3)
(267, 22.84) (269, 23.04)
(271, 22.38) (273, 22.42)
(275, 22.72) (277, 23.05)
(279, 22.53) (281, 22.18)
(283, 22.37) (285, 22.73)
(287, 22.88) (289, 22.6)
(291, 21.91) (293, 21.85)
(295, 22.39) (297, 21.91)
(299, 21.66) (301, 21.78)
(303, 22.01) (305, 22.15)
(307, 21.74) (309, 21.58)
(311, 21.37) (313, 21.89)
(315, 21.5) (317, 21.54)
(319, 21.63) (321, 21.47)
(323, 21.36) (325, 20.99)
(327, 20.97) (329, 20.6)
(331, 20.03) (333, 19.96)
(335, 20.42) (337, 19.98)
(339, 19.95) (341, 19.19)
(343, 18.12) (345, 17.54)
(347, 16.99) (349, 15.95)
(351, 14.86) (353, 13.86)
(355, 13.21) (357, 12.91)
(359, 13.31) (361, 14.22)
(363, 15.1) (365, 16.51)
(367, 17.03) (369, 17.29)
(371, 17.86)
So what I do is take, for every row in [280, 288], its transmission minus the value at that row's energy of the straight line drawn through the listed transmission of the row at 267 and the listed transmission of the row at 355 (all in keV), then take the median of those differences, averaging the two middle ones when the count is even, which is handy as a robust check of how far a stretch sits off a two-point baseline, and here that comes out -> 1.6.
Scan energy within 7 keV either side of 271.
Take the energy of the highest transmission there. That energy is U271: 277 keV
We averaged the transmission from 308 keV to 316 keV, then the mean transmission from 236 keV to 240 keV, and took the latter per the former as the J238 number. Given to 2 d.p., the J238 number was 0.87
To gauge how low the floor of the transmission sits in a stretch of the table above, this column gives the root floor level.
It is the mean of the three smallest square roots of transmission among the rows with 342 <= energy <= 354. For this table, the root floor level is 3.86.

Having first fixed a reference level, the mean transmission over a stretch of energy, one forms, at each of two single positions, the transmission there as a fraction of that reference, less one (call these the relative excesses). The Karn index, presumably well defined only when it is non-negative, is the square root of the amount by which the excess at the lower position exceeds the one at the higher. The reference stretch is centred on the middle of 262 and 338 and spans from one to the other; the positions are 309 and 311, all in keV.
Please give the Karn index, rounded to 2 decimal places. 0.10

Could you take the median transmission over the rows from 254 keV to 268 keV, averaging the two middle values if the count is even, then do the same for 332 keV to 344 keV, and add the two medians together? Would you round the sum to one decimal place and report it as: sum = 42.2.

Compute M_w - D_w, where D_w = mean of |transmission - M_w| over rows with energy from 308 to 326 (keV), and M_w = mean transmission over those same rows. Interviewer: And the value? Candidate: 21.3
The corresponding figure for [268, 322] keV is 21.7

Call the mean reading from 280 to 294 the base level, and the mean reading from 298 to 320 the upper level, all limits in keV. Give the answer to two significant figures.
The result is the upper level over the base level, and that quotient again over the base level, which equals 0.043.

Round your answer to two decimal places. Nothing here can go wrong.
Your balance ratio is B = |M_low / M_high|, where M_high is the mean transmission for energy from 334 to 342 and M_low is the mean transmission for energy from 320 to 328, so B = 1.07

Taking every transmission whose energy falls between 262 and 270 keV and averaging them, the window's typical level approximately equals 22.6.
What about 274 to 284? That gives 22.6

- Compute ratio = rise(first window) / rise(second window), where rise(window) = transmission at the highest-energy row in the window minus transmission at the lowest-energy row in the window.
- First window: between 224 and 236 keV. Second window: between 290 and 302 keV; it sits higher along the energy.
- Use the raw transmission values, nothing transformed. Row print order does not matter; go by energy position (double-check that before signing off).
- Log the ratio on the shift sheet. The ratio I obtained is -32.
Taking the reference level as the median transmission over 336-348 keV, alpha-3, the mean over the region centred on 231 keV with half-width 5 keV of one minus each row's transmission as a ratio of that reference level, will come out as 0.04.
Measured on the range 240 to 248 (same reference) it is -0.07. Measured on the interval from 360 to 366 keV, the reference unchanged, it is 0.18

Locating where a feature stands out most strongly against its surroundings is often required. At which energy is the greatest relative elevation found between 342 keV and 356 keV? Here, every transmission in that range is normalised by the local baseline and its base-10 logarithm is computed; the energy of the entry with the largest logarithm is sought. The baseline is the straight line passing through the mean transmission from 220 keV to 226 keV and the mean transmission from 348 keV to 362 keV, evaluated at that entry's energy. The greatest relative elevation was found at 343 keV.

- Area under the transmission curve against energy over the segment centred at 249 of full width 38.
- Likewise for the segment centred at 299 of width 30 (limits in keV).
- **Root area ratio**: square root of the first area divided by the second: 1.09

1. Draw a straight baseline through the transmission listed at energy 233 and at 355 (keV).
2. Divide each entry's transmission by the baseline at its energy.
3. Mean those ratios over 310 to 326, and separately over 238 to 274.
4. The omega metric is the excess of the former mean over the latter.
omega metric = 0.21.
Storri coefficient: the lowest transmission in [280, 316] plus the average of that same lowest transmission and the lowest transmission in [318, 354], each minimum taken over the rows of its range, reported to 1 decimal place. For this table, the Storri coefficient 39.0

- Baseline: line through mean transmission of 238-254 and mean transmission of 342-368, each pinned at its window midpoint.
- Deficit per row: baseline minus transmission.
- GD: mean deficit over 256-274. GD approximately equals -3.0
